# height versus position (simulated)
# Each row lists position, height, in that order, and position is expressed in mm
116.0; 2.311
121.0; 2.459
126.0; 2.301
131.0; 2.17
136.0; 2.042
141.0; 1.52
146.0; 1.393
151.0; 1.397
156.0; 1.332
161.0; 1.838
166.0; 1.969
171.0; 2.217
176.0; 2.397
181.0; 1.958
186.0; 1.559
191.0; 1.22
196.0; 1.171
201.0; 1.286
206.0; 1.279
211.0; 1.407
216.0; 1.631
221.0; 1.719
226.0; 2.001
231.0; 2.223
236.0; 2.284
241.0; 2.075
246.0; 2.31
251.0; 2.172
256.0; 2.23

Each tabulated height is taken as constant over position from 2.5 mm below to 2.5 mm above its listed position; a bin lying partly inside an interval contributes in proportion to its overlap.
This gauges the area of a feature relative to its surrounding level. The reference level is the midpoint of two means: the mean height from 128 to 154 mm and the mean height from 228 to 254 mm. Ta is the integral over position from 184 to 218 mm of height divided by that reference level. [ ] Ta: 24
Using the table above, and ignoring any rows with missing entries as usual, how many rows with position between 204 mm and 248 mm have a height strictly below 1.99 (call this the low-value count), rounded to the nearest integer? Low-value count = 4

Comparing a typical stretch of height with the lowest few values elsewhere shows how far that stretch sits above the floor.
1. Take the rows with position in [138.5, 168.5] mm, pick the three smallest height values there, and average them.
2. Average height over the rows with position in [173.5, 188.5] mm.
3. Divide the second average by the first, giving 1.43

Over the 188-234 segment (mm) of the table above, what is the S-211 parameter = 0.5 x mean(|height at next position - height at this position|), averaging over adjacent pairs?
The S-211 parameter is 0.070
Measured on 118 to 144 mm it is 0.117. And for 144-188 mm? 0.123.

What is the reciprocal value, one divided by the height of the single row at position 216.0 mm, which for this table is 0.613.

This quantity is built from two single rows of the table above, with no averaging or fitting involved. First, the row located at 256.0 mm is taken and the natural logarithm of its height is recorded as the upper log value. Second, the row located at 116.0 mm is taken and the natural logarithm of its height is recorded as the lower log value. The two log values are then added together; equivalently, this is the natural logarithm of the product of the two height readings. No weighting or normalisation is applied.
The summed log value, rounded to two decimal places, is 1.64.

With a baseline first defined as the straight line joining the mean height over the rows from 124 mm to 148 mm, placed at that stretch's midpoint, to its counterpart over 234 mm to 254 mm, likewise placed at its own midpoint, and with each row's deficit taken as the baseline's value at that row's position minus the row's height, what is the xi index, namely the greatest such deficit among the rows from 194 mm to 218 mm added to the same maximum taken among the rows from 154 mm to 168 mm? 1.5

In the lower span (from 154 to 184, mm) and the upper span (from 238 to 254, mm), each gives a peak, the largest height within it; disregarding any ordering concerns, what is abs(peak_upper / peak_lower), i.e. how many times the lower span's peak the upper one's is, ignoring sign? 0.96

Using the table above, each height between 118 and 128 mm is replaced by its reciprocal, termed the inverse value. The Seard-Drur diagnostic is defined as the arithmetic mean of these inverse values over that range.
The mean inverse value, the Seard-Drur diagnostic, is 0.42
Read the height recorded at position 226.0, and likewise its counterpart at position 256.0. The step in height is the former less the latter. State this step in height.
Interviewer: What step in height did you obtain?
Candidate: -0.2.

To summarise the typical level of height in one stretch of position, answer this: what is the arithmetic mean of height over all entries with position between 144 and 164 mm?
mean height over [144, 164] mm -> 1.5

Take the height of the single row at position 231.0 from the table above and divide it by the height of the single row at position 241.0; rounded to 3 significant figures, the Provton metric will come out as 1.07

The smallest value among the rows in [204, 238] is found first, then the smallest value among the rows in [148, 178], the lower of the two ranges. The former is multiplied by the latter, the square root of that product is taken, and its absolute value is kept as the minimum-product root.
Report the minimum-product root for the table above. 1.31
